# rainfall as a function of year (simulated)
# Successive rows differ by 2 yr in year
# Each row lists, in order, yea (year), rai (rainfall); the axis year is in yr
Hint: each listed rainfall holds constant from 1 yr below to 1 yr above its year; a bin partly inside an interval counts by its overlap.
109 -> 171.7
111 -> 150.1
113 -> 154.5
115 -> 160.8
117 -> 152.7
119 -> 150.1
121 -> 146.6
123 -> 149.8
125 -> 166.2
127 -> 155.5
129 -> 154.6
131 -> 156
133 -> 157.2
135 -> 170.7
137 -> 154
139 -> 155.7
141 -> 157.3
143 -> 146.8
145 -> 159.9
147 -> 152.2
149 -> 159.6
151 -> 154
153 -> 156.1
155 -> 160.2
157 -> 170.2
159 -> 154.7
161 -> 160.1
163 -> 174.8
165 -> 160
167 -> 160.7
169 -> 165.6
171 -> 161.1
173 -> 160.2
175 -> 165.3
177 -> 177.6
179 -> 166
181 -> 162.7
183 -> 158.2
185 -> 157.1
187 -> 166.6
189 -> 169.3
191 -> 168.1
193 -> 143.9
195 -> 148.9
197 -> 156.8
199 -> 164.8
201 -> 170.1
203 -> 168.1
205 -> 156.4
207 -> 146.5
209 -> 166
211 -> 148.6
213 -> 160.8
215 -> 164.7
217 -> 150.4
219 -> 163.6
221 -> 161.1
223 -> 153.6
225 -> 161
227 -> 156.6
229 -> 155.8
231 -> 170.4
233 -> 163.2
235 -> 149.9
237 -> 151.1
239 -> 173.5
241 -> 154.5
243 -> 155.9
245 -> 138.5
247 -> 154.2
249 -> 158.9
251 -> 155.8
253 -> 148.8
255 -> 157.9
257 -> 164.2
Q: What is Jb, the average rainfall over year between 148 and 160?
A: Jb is 159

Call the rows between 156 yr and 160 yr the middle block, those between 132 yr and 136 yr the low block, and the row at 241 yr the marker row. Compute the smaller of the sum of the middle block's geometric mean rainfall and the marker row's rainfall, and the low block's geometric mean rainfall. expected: 164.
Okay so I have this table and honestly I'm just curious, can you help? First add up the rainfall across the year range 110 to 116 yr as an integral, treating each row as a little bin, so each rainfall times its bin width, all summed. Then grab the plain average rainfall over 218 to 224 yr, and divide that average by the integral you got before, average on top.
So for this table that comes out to 0.171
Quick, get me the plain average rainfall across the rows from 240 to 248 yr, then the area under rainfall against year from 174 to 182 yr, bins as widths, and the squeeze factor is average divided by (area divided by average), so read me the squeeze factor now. 16.9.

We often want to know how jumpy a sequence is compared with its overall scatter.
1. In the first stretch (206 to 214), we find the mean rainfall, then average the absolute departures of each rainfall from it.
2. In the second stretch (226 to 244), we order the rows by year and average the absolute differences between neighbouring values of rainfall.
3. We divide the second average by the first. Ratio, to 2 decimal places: 1.26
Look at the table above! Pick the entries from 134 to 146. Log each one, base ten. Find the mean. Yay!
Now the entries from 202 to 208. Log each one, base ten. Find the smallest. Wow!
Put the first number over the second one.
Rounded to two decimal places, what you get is 1.01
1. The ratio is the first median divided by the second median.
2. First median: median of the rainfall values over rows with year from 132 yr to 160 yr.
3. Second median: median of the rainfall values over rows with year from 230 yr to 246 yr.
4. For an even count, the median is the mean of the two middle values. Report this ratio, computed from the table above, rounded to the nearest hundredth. 1.01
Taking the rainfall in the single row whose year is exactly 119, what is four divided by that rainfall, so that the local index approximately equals 0.0266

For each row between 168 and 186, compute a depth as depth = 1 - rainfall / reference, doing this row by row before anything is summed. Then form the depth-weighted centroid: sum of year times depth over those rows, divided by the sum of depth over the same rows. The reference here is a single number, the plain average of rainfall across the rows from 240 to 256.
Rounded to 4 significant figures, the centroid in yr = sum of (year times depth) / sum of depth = 176.2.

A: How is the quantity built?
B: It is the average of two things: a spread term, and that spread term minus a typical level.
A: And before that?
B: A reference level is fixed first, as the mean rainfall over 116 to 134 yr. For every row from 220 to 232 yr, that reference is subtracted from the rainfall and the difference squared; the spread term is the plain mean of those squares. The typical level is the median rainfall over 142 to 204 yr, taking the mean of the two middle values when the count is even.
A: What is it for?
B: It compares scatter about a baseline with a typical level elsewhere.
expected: -20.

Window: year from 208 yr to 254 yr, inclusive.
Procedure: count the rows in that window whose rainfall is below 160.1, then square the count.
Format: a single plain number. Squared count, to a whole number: 196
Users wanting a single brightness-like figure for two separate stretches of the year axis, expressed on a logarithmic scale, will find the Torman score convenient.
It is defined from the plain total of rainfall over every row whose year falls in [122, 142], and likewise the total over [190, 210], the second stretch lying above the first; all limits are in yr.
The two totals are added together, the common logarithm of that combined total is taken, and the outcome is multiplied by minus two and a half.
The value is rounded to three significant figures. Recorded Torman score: -8.75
